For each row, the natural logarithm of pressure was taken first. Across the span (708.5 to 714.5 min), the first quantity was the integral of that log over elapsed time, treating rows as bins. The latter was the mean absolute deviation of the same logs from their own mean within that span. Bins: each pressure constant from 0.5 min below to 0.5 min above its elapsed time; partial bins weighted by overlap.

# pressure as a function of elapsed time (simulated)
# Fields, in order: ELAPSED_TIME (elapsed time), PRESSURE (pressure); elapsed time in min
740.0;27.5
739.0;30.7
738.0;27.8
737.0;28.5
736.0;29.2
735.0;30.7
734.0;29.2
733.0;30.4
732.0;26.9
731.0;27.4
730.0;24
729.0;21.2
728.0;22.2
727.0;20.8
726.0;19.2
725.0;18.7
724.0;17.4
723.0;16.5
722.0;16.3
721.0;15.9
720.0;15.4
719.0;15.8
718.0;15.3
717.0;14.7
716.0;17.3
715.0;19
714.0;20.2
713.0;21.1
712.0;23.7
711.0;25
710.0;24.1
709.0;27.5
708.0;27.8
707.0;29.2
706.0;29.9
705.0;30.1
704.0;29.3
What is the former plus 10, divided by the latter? 338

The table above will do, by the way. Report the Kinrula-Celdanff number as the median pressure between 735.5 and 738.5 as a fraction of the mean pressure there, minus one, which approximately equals 0.000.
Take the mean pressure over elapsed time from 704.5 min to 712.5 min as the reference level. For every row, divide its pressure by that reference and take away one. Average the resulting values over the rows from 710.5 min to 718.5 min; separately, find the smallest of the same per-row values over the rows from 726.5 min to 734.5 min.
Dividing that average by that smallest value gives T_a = 1.2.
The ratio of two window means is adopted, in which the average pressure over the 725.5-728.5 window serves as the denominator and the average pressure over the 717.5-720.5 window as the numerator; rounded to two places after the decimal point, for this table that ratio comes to 0.75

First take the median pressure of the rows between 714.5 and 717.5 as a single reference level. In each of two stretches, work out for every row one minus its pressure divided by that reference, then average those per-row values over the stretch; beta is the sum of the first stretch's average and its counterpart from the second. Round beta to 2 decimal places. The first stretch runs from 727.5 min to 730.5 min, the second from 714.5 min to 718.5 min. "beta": -0.26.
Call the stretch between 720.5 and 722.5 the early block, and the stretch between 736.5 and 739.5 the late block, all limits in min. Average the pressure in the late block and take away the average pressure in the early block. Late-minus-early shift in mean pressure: 13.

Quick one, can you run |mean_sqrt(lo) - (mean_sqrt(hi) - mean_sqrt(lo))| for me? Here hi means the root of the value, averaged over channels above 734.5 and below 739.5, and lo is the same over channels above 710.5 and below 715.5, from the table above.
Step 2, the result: 3.9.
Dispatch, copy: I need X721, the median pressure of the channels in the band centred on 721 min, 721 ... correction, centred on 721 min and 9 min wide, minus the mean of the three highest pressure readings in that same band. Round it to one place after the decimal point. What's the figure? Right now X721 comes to -1.6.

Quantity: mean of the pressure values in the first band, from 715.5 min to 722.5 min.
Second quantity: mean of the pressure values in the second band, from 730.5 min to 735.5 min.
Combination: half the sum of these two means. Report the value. 22.4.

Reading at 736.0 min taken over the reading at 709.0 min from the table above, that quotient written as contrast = 1.06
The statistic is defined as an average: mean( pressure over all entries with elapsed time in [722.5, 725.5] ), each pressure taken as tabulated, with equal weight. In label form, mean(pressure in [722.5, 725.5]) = 18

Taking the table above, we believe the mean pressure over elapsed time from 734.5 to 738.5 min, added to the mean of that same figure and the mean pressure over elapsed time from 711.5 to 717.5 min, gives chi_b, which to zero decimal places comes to 53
